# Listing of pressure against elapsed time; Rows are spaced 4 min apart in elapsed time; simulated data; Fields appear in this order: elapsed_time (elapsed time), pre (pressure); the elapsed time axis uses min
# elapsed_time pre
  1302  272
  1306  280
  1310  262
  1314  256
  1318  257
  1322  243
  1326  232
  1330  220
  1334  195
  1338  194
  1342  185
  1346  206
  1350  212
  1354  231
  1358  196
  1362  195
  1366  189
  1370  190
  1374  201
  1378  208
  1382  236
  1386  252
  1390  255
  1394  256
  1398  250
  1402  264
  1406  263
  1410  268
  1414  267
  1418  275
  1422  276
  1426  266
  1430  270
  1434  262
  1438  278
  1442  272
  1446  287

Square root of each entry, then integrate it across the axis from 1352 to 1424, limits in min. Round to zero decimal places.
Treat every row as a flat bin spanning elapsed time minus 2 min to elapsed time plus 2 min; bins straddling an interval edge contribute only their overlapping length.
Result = 1107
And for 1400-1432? 524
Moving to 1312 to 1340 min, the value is 422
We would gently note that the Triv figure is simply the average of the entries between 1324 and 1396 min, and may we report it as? 214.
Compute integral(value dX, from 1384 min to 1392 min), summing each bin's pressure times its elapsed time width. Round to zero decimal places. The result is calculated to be 2028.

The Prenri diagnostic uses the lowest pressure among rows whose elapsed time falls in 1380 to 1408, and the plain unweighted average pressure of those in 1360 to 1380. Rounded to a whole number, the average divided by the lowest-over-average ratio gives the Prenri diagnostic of 164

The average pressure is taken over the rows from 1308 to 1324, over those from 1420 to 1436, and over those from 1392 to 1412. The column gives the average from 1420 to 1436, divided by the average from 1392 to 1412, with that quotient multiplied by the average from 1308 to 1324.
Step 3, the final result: 263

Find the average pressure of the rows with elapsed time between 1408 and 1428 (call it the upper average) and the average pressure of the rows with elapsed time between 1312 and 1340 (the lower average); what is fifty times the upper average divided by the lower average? 59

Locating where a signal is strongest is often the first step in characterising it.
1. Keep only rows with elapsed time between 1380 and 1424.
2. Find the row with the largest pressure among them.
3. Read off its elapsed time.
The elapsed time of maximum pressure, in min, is 1422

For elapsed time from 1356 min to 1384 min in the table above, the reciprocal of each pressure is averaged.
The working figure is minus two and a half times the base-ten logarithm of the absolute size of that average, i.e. 5.76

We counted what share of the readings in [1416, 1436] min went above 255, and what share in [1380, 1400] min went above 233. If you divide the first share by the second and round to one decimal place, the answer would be 1.0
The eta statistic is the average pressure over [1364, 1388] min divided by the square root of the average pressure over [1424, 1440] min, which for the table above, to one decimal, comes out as 13.0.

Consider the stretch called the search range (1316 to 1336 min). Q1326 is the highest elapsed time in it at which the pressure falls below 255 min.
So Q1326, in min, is 1334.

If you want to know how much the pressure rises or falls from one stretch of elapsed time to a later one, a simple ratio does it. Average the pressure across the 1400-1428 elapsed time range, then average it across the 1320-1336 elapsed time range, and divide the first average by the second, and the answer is 1.21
